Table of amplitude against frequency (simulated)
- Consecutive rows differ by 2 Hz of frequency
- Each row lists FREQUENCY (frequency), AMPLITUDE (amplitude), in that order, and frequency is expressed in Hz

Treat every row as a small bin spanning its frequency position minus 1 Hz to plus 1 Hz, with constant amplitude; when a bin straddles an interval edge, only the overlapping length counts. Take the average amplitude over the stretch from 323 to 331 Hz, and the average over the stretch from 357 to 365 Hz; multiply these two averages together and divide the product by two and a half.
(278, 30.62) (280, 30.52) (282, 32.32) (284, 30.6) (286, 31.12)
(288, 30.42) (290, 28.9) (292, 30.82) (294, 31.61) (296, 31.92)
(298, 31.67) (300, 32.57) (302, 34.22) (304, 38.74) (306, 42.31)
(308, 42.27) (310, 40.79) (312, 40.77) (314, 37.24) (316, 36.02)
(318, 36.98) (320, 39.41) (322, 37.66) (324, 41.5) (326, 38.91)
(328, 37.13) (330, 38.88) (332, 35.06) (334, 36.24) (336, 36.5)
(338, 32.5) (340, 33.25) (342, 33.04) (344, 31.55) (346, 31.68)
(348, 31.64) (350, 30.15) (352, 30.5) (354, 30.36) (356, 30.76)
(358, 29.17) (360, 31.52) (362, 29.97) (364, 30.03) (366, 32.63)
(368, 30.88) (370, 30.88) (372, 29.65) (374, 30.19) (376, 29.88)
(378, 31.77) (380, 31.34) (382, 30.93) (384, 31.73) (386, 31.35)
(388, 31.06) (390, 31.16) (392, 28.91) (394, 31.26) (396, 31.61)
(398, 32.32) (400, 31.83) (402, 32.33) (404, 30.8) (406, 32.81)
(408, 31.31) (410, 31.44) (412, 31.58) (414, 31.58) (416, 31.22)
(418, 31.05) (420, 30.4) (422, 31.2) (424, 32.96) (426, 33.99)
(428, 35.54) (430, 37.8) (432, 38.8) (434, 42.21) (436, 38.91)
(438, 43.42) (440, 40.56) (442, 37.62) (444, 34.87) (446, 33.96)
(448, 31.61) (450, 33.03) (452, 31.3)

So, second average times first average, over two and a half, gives 472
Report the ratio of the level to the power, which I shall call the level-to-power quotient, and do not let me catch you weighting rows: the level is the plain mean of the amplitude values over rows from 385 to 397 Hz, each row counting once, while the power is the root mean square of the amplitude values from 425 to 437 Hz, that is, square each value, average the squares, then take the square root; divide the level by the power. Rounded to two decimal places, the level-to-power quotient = 0.81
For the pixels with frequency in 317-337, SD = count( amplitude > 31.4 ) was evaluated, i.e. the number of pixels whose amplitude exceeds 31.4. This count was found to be 10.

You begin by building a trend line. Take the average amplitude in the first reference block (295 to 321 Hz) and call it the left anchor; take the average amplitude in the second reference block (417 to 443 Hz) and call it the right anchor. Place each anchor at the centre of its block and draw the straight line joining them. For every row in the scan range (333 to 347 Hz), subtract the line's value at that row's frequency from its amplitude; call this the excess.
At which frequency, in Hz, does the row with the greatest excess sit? 336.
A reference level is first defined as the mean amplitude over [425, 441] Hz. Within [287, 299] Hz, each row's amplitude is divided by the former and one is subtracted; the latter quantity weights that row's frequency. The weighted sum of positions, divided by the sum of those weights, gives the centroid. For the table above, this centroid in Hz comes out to 292.7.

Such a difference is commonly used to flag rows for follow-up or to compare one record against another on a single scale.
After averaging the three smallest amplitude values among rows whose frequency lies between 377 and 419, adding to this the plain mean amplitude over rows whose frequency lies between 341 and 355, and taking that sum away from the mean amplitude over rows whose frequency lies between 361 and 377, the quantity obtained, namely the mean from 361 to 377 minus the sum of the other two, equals -31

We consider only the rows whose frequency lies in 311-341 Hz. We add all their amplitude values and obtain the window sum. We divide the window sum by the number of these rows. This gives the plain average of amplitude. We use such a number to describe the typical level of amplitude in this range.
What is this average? 37.2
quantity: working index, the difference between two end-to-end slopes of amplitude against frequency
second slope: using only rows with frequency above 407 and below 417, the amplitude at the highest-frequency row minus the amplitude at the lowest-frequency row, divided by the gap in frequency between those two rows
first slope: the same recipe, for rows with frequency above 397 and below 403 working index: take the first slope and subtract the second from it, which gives 0.0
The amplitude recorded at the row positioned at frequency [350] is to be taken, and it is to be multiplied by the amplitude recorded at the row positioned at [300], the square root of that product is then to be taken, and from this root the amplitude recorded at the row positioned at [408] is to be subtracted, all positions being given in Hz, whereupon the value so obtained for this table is 0.0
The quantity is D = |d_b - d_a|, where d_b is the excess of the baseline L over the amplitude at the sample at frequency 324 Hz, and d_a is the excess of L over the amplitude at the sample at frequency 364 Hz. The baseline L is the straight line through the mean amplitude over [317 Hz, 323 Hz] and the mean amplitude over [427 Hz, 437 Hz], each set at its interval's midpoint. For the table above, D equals 11.7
